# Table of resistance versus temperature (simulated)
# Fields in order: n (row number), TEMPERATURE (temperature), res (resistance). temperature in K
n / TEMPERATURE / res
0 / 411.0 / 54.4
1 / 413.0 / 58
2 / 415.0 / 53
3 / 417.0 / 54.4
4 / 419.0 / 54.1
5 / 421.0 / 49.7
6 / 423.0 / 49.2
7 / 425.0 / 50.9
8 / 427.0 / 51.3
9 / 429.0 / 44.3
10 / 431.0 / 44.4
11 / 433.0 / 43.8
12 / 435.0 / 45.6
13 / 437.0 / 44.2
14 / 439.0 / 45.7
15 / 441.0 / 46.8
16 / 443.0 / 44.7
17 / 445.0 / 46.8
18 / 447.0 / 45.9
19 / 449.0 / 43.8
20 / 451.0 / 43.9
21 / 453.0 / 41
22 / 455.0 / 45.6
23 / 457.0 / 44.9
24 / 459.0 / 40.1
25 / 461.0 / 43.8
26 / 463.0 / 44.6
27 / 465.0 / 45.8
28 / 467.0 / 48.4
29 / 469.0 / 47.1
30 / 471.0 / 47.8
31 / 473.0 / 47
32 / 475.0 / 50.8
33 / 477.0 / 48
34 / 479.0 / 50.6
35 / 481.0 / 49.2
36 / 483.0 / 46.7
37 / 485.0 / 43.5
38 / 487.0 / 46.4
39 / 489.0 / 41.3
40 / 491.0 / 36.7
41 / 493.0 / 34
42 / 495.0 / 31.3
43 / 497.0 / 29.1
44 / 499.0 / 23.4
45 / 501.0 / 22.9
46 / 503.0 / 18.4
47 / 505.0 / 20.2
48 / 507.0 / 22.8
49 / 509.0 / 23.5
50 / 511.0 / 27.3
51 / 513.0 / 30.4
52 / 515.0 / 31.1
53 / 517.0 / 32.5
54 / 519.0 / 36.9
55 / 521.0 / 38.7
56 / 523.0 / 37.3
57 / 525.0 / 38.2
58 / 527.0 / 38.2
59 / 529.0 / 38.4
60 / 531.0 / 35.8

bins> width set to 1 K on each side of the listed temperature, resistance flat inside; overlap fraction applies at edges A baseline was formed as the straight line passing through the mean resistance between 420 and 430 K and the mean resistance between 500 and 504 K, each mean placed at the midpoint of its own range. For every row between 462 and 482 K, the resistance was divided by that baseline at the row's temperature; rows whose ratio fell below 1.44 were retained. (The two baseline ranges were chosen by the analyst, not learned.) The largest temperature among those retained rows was 469.0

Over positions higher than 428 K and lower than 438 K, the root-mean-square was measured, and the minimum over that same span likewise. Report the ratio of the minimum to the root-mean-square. 0.985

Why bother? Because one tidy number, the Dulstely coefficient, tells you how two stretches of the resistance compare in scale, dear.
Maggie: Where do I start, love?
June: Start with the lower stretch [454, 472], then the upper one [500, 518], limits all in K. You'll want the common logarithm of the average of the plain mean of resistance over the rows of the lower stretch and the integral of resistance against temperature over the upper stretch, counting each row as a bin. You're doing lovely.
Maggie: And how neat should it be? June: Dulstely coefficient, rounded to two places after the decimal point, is 2.40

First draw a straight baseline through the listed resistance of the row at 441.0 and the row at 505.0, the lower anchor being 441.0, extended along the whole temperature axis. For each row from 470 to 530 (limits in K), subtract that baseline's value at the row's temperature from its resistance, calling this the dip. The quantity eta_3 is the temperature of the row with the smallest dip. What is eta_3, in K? 503.0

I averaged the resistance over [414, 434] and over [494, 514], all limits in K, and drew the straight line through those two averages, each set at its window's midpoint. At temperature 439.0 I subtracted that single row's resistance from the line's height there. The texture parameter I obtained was -1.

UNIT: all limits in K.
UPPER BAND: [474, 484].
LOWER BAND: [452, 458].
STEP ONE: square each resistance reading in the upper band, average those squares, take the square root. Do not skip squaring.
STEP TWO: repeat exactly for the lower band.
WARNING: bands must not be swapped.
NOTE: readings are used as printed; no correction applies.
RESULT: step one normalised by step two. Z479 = 1.1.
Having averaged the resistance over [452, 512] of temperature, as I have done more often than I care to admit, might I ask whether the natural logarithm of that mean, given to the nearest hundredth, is 3.66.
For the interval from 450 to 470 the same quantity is 3.80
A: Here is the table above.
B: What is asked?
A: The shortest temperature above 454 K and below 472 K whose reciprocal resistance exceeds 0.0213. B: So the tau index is 455.0 K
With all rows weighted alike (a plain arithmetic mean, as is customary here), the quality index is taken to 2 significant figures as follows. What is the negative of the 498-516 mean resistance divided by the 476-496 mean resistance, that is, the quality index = -0.57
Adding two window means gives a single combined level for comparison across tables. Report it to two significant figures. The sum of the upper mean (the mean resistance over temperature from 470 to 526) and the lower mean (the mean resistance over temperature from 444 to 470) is 81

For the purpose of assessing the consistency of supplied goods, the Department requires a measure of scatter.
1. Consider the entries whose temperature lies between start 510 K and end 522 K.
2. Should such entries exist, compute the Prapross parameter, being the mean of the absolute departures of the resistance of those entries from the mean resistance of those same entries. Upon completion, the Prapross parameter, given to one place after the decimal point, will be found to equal 3.3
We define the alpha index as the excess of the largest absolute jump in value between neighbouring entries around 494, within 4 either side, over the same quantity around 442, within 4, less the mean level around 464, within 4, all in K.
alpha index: -45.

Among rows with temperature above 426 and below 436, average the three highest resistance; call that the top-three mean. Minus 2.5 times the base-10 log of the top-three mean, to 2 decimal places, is -4.18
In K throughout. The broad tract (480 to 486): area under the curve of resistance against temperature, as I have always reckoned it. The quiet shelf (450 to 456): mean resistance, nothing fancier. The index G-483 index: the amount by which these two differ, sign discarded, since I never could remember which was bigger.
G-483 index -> 235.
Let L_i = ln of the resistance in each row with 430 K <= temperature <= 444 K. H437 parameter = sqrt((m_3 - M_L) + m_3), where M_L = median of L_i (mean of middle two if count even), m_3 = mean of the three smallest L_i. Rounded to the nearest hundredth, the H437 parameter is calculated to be 1.94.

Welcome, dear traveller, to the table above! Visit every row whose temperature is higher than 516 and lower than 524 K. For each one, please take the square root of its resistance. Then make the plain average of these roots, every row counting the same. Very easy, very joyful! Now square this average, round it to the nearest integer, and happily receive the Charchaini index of 36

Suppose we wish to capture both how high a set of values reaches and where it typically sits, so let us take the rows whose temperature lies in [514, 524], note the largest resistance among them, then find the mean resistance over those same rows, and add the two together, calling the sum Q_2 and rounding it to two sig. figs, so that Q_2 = 74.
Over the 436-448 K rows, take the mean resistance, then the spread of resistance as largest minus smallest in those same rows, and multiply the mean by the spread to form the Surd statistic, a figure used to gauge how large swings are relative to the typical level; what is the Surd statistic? 119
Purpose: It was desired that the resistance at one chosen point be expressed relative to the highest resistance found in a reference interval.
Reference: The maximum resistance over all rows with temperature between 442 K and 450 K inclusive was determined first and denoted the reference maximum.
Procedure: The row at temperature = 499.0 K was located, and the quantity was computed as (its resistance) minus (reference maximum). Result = -23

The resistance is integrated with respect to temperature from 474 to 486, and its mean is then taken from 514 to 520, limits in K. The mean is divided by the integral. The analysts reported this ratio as 0.058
